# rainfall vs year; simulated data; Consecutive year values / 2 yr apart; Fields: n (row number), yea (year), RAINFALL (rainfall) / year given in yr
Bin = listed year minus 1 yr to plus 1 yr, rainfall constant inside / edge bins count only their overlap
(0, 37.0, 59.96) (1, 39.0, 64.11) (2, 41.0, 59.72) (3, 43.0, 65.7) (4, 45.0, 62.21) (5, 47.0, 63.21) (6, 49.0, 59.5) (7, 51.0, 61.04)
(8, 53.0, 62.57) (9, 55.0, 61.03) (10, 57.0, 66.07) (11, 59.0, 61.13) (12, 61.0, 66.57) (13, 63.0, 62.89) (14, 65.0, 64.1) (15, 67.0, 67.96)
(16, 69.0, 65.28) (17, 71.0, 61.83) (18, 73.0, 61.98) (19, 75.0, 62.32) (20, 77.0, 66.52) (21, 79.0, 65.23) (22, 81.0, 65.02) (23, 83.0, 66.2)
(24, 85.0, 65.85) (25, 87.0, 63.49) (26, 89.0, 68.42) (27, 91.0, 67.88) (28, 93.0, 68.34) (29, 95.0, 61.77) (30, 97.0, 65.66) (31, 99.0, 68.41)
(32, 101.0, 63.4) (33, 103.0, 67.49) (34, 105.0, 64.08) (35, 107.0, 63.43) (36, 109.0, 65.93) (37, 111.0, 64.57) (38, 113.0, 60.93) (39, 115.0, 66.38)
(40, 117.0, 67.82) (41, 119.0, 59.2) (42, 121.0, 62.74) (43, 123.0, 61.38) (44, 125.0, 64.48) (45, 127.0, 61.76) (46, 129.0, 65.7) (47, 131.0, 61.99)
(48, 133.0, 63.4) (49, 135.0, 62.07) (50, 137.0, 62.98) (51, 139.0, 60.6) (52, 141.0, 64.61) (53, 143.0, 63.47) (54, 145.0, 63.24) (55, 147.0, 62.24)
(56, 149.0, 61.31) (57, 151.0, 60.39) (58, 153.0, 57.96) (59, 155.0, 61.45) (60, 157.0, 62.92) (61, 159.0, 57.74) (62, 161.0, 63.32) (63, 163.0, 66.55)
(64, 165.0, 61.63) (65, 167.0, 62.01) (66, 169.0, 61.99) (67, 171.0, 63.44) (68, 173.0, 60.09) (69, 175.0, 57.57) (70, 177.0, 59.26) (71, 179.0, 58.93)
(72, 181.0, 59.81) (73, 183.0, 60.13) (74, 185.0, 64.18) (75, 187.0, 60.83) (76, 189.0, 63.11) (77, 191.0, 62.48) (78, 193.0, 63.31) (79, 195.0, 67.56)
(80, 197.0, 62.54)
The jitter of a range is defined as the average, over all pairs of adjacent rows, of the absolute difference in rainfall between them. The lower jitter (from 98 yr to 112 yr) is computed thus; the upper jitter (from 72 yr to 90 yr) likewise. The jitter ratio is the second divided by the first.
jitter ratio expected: 0.7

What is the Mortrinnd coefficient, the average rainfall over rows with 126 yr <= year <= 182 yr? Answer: 61.7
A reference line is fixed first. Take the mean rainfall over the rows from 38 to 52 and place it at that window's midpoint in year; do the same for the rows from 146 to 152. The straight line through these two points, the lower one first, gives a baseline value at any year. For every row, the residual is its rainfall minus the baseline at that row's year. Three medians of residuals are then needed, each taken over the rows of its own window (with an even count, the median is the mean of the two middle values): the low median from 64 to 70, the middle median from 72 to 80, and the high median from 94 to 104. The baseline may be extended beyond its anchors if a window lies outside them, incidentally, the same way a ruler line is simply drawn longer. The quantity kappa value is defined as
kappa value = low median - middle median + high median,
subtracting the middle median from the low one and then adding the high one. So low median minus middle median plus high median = 5.3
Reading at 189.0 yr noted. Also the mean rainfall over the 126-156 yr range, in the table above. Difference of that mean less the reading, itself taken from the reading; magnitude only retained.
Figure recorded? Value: 64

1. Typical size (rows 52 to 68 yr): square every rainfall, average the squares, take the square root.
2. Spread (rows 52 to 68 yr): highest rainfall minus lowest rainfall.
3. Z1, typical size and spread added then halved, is 35.5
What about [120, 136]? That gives 33.6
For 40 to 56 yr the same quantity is 34.1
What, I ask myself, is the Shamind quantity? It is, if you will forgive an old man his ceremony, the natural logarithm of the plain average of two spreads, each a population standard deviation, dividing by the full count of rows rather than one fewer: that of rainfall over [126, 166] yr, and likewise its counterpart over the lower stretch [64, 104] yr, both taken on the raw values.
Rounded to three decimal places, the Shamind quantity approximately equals 0.783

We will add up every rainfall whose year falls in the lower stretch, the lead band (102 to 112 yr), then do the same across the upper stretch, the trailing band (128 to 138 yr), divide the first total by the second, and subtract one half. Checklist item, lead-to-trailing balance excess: 0.530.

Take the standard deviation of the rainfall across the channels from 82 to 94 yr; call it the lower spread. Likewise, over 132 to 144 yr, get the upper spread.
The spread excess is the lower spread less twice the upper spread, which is -0.8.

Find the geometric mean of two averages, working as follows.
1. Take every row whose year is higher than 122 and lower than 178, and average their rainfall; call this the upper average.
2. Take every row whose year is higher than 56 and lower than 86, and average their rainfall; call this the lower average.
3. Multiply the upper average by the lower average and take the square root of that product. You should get 63.3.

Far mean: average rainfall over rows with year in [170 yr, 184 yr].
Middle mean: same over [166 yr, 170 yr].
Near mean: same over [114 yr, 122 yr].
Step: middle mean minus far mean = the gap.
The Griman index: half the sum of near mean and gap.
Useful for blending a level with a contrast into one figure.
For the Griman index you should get 33.1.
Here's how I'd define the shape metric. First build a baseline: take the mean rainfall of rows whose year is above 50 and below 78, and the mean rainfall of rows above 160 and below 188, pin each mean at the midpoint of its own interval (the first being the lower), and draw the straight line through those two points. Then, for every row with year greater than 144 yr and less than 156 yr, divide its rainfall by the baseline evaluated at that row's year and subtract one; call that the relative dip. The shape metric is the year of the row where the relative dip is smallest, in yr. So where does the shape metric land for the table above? 153.0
